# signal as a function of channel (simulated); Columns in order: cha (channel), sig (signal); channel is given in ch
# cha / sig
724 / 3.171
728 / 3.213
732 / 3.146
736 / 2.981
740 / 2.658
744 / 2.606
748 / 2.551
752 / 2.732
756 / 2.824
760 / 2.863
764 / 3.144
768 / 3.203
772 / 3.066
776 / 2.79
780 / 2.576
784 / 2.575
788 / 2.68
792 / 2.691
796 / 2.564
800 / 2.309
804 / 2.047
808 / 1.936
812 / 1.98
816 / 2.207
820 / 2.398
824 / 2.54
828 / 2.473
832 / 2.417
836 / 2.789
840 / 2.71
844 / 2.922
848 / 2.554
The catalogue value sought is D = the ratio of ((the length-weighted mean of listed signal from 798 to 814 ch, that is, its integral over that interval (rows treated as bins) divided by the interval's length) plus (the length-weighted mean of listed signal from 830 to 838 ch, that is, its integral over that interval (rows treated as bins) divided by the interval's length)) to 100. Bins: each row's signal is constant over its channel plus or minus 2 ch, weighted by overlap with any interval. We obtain 0.0467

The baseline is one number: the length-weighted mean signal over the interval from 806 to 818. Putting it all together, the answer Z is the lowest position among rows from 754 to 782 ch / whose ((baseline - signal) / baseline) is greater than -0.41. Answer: 756 ch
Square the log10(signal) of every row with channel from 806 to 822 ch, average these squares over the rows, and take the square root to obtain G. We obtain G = 0.33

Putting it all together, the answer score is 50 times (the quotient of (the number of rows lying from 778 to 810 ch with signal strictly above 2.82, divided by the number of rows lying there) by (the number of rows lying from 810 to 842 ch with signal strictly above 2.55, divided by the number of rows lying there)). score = 0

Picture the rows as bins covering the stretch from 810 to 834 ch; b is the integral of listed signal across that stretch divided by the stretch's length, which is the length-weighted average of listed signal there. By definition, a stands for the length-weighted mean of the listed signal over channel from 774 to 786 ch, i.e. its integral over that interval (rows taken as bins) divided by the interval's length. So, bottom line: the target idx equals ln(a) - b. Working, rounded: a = 2.65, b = 2.3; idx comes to -1.36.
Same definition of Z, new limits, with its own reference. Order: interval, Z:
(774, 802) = 776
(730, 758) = 740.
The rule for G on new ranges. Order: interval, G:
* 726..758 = 0.45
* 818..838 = 0.40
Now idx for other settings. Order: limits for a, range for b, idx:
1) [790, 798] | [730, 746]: -1.88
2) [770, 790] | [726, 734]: -2.17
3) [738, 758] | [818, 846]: -1.62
